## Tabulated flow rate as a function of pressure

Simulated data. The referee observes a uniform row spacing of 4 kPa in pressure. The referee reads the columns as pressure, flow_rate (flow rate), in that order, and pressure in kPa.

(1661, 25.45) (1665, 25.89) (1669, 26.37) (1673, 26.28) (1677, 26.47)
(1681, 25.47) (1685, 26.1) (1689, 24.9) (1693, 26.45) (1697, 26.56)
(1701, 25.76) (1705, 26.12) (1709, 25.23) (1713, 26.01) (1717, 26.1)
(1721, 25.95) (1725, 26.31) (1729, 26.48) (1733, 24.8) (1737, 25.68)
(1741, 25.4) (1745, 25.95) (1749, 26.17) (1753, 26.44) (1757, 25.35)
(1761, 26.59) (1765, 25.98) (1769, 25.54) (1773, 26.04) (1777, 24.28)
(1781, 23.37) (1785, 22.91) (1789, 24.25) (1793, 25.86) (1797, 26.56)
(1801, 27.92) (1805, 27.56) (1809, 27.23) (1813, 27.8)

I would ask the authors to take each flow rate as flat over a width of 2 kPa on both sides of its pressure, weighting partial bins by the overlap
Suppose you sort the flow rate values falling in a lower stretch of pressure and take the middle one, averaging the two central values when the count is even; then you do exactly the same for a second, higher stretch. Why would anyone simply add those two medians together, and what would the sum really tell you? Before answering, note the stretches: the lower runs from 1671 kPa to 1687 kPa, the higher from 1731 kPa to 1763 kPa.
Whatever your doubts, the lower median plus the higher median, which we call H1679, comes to 52.0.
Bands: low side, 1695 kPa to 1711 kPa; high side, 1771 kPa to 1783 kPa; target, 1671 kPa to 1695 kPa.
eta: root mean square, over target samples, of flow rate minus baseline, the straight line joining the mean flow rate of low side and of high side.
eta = 0.6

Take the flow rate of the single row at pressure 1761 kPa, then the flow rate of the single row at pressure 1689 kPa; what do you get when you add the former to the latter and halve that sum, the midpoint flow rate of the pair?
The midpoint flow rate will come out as 25.7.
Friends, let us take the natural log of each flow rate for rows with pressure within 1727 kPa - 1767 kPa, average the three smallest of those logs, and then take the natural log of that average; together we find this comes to 1.17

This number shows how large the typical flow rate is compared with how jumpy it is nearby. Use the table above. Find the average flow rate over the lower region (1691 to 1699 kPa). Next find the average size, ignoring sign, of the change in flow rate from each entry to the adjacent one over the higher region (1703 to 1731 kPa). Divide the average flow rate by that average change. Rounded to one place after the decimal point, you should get 65.2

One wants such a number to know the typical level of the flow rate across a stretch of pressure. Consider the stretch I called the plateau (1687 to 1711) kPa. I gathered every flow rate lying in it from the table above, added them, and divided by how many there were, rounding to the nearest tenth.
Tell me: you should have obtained 25.8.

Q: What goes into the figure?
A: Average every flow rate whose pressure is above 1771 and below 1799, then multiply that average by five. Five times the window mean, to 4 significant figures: 123.8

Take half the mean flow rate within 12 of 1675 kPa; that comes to 13.0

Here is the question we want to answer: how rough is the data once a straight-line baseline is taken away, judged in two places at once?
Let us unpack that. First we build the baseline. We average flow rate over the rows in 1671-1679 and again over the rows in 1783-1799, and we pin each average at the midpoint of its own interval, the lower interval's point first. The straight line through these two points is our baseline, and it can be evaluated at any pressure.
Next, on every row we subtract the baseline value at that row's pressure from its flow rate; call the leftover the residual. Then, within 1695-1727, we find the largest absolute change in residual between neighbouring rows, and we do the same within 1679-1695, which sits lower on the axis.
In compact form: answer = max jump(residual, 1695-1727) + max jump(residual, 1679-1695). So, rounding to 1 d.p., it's 2.4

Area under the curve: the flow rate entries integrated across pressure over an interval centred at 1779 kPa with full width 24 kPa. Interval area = 586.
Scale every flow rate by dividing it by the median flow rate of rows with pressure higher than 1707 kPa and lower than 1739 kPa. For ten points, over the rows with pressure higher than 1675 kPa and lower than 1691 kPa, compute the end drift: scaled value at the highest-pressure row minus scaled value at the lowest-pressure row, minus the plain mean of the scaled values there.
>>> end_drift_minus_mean -1.05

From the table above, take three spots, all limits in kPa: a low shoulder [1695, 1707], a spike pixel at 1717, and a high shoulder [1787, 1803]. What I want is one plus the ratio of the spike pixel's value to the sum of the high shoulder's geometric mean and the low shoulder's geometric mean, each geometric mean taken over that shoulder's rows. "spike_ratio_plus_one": 1.499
